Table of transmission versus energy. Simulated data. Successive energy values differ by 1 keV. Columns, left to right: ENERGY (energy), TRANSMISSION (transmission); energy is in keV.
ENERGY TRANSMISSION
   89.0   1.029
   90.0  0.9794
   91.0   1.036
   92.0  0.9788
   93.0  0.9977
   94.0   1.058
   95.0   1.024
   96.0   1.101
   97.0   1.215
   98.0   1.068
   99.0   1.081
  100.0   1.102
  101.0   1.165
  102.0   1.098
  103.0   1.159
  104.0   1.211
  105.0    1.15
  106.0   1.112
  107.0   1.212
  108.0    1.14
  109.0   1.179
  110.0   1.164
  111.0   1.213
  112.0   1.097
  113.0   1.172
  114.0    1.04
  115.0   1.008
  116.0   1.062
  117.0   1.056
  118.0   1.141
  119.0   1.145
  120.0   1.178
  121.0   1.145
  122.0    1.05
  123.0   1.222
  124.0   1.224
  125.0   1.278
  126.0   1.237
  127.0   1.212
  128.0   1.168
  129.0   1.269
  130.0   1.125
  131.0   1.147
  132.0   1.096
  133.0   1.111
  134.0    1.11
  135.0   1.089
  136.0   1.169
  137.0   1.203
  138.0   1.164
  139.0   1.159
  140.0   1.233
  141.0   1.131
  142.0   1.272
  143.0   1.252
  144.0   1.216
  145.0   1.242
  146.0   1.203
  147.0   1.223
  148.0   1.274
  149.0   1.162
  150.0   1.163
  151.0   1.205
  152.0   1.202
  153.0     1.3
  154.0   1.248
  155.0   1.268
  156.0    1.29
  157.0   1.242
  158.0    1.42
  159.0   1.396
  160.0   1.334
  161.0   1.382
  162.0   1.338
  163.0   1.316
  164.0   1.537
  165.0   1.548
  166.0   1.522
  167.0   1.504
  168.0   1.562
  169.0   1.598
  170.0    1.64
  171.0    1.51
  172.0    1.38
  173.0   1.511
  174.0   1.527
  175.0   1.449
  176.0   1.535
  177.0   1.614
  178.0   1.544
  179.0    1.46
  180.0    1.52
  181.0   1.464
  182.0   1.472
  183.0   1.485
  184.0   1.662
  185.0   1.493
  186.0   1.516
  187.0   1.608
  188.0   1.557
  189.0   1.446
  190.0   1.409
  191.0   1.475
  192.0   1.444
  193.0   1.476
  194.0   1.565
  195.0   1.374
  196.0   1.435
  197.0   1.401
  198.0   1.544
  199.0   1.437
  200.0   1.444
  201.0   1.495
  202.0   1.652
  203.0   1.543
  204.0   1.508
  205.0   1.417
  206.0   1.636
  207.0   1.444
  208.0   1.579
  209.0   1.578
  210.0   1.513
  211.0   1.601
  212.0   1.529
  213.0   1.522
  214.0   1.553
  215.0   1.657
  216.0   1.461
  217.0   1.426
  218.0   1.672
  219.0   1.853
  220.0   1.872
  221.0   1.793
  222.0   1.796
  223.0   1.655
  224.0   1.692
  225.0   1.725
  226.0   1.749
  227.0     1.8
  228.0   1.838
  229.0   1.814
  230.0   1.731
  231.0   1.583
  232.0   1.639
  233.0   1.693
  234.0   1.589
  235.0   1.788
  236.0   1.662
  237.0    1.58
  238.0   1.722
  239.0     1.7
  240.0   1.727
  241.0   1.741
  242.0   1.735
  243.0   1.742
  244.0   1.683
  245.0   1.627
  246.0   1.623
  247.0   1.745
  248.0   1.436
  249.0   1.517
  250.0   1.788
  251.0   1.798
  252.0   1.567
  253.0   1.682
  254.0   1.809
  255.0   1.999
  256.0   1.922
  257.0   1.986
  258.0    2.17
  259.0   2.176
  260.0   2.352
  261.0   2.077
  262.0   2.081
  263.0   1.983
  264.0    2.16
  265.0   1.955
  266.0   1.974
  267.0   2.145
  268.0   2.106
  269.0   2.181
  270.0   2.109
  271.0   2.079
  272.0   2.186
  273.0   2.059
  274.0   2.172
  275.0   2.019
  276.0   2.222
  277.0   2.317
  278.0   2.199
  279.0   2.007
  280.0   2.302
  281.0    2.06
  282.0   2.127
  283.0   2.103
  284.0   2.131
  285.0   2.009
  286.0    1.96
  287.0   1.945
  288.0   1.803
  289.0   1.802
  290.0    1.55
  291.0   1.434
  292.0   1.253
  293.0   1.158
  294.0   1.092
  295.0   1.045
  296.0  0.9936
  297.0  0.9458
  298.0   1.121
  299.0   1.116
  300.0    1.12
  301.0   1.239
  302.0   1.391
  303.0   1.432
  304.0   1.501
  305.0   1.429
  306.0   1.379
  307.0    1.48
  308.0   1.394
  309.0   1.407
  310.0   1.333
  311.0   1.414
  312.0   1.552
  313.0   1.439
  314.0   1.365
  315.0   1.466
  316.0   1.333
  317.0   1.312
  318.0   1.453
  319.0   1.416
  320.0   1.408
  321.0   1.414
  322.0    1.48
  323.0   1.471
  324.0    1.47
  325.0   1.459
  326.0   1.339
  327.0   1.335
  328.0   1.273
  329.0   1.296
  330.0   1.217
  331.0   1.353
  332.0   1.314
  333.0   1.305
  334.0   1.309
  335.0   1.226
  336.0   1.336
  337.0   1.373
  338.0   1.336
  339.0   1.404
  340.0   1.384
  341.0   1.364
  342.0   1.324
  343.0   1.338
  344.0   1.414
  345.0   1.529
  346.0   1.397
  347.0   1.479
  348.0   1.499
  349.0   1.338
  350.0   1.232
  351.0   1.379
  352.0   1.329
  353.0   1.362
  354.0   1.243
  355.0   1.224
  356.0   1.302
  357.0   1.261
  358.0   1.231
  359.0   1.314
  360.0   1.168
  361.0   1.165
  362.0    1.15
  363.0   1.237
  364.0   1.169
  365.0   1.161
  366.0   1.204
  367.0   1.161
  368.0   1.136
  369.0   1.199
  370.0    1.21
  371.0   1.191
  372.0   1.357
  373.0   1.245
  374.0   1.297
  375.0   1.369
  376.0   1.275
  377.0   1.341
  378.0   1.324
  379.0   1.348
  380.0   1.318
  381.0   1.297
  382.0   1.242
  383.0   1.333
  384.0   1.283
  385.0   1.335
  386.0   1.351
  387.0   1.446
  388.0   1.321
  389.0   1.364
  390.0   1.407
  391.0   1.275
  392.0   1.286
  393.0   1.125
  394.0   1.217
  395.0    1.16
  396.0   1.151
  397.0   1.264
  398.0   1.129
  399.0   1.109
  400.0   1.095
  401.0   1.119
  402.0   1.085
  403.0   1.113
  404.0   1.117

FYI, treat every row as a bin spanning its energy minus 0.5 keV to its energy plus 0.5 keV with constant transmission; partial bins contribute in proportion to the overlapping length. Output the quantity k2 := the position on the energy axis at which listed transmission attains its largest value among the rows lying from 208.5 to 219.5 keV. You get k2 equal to 219.0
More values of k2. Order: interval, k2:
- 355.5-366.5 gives 359.0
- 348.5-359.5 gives 351.0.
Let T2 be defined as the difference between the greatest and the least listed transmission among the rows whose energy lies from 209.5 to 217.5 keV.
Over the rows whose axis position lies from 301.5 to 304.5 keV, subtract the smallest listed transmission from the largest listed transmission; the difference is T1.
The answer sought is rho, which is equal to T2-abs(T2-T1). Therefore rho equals 0.11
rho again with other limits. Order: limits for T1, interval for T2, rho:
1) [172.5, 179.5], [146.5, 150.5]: 0.06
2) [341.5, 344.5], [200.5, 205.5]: 0.09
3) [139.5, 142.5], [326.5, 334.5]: 0.13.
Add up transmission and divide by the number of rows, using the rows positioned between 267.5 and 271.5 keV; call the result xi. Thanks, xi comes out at 2.1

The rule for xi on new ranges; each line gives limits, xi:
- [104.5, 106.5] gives 1.1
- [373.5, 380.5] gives 1.3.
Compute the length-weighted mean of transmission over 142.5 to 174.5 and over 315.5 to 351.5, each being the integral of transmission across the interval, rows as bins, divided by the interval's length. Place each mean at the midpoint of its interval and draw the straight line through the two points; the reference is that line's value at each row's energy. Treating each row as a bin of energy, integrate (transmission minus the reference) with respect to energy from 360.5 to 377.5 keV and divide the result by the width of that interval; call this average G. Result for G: -0.14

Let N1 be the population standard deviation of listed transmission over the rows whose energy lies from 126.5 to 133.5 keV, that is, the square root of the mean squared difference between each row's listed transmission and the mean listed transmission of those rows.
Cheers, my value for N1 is 0.06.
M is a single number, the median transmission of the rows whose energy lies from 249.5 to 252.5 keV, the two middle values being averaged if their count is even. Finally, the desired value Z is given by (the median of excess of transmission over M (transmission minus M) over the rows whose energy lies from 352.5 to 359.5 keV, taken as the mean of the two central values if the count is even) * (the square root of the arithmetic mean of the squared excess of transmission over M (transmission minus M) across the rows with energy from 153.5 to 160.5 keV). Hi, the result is -0.25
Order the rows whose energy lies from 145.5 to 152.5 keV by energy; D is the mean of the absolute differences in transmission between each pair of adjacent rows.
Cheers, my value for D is 0.038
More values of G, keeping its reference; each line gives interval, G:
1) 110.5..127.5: -0.21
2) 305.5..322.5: 0.05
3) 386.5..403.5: -0.16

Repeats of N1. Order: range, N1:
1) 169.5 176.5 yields 0.07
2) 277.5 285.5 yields 0.09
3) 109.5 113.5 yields 0.04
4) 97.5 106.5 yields 0.04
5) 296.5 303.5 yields 0.16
